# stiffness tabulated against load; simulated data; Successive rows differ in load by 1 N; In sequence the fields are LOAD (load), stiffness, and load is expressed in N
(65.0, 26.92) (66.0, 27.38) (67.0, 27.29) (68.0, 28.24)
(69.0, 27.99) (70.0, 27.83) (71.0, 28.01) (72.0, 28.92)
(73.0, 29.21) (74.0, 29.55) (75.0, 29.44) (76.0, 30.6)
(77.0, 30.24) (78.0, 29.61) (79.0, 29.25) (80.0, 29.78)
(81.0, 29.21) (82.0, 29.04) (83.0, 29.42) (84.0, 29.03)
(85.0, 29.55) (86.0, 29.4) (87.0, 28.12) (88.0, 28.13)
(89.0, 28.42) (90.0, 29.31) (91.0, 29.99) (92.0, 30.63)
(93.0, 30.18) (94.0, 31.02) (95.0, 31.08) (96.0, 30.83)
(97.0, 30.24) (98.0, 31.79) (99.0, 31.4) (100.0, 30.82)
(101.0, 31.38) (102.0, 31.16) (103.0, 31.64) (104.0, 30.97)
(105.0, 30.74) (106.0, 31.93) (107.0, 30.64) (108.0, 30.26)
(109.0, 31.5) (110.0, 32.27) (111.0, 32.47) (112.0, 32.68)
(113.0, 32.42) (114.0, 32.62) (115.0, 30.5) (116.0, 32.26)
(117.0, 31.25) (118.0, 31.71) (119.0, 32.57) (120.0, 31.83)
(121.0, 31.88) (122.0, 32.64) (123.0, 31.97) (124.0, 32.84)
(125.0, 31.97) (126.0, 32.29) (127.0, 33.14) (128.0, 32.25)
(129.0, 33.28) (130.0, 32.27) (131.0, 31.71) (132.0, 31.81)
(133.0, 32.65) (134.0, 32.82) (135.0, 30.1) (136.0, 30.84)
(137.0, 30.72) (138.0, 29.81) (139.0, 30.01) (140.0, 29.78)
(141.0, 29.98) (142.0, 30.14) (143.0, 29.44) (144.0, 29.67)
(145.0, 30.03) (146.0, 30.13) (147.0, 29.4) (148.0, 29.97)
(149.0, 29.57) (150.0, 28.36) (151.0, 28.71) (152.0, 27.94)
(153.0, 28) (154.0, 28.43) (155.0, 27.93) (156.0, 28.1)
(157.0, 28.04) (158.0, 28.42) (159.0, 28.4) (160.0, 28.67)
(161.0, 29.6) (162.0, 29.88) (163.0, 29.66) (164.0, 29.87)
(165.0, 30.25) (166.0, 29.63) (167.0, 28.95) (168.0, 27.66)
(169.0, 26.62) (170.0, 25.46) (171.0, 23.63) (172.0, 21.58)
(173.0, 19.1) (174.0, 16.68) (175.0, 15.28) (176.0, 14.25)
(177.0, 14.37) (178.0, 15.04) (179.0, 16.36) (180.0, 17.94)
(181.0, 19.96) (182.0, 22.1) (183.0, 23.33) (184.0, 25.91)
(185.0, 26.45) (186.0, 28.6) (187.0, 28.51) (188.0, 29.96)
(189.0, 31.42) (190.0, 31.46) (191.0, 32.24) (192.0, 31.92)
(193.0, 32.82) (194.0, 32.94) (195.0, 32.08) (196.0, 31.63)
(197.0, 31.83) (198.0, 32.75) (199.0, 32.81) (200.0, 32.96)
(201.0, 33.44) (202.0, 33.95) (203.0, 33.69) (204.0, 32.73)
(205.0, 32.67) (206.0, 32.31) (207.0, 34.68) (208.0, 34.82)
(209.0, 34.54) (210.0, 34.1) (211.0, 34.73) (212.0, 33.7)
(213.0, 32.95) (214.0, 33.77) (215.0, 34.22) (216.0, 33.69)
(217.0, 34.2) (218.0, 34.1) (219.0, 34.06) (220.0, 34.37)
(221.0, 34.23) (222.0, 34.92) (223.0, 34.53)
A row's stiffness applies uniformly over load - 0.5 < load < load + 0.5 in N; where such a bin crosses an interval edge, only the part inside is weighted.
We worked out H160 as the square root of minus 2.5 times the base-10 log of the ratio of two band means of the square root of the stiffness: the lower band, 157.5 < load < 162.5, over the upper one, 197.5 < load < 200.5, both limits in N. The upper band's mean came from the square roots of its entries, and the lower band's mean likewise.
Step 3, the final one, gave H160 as 0.260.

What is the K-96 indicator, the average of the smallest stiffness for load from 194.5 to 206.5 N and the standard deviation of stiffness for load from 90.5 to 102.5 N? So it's 16.1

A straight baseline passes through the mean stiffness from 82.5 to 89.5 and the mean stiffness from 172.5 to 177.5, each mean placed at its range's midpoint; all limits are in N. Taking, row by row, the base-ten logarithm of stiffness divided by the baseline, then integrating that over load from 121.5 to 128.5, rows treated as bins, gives 1.02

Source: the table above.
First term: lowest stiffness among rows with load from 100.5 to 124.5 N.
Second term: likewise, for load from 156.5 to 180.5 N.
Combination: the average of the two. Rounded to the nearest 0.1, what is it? 22.3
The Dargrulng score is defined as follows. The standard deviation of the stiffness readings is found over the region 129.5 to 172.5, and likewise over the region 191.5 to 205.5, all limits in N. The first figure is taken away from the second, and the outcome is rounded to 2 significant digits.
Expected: -1.4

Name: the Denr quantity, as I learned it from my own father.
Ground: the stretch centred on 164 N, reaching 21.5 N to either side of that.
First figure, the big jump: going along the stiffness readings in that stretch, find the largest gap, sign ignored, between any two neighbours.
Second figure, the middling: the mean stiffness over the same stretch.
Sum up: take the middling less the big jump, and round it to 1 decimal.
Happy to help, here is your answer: 23.0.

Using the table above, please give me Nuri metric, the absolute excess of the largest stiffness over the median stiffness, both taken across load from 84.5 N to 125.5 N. 1.6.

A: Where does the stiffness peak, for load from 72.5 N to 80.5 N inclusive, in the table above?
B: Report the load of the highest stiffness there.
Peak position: 76.0 N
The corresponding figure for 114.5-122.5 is 122.0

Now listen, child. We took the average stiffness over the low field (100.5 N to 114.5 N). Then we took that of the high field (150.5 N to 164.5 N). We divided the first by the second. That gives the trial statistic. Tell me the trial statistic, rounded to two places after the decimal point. 1.10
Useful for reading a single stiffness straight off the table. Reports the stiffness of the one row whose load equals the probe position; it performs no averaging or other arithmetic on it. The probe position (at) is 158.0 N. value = 28.42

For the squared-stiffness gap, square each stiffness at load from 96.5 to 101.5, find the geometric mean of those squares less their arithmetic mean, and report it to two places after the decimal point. -0.59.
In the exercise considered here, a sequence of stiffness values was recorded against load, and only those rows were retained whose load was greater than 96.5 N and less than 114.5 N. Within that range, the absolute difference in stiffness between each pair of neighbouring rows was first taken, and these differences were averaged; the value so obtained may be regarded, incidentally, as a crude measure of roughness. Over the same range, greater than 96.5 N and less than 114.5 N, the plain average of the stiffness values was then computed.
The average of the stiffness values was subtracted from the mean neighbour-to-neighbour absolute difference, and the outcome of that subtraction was -30.9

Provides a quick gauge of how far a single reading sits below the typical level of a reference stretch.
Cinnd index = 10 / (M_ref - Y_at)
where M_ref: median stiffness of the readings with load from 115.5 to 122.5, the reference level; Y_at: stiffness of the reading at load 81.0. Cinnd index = 3.7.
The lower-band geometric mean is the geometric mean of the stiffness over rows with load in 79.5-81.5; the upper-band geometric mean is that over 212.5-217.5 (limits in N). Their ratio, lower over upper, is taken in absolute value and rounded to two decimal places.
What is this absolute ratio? 0.87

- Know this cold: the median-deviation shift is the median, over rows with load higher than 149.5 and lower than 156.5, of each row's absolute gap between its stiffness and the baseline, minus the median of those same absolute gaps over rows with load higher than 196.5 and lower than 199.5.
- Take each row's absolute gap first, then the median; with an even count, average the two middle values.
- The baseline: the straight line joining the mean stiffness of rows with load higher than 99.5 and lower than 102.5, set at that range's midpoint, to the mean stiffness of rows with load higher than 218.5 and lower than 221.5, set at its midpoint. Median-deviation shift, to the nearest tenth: 3.6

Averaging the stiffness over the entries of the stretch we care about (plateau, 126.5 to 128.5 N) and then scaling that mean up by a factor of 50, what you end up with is 1635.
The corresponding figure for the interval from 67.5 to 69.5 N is 1406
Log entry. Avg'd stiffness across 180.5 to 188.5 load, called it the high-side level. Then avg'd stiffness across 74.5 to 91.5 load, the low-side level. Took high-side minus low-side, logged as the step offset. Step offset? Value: -4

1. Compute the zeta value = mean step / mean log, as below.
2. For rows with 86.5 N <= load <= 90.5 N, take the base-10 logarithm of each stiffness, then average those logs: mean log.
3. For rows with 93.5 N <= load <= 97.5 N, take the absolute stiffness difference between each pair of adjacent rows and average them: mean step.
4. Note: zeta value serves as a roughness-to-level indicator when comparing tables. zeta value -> 0.21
